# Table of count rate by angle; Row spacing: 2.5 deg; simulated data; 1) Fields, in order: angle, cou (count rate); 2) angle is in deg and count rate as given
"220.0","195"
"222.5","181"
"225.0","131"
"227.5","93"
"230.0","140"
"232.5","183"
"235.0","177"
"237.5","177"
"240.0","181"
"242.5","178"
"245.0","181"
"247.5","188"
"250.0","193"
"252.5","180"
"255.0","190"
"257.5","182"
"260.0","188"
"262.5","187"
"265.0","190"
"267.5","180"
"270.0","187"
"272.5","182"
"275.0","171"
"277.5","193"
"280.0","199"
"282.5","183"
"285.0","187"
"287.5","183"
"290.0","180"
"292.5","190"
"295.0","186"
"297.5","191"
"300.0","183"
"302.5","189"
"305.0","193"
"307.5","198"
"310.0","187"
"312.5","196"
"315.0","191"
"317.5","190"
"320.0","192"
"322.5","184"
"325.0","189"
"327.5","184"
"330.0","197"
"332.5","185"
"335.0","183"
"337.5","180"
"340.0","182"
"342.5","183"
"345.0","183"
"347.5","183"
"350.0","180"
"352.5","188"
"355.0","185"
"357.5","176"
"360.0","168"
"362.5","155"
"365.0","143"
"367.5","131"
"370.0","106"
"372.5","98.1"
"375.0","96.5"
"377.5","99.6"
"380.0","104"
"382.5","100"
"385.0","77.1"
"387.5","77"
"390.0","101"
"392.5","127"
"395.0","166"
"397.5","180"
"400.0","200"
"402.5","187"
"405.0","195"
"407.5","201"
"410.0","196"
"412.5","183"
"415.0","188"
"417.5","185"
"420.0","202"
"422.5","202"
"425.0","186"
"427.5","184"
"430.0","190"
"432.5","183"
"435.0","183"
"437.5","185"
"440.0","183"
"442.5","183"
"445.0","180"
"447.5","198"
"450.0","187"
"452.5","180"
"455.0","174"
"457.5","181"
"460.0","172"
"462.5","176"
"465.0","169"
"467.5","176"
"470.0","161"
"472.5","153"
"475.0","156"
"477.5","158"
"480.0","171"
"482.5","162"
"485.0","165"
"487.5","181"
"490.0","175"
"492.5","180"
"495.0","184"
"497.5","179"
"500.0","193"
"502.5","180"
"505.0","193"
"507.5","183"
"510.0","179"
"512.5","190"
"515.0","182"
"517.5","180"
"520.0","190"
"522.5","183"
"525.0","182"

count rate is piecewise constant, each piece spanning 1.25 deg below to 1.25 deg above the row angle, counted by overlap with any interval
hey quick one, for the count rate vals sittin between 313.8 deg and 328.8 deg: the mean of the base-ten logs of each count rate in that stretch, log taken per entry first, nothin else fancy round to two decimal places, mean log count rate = 2.27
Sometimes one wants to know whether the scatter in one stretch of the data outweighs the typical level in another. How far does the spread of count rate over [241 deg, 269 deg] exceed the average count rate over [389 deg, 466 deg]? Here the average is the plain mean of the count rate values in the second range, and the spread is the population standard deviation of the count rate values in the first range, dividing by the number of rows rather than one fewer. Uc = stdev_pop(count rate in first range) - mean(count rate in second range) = -176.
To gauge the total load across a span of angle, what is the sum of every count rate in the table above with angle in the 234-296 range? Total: 4613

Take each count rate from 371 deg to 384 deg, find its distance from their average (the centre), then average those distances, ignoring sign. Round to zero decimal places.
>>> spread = 2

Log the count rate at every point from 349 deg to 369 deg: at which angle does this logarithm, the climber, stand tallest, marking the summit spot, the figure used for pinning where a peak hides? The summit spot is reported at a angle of 352.5 deg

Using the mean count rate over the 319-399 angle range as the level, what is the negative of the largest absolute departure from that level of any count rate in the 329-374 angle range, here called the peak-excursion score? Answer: -55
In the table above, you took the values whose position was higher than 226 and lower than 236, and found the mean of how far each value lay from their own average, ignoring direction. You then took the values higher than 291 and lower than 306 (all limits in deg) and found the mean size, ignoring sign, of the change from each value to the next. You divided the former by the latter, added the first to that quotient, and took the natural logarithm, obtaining 3.6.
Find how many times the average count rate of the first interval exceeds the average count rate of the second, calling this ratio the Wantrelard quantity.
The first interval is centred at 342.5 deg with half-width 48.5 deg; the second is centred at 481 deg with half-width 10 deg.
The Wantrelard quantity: 1.0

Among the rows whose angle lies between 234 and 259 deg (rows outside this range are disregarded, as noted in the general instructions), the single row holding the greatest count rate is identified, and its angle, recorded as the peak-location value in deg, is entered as 250.0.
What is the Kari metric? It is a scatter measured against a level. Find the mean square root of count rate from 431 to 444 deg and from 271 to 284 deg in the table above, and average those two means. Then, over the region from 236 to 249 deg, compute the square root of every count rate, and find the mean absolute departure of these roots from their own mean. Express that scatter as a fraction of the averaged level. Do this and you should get 0.0077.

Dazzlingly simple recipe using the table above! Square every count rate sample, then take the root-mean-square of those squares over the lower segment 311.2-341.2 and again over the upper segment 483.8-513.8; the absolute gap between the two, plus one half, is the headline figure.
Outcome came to 2106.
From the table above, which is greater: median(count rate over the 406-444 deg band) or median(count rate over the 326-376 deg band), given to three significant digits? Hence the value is 185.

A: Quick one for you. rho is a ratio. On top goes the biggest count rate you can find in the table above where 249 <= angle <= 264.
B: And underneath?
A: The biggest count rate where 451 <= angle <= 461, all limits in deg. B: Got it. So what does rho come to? 1.07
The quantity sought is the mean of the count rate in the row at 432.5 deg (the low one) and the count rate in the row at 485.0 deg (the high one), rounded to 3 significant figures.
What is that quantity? 174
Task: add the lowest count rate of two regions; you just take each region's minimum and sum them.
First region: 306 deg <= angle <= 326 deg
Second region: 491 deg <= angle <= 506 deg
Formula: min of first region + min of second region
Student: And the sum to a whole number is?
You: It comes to 363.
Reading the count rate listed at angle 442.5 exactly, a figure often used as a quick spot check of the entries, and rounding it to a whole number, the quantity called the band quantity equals 183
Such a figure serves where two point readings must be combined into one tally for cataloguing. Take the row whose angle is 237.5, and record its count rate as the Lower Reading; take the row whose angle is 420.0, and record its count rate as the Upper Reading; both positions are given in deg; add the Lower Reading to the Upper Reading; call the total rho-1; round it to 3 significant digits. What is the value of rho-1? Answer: 379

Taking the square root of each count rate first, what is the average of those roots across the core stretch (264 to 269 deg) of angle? 13.6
